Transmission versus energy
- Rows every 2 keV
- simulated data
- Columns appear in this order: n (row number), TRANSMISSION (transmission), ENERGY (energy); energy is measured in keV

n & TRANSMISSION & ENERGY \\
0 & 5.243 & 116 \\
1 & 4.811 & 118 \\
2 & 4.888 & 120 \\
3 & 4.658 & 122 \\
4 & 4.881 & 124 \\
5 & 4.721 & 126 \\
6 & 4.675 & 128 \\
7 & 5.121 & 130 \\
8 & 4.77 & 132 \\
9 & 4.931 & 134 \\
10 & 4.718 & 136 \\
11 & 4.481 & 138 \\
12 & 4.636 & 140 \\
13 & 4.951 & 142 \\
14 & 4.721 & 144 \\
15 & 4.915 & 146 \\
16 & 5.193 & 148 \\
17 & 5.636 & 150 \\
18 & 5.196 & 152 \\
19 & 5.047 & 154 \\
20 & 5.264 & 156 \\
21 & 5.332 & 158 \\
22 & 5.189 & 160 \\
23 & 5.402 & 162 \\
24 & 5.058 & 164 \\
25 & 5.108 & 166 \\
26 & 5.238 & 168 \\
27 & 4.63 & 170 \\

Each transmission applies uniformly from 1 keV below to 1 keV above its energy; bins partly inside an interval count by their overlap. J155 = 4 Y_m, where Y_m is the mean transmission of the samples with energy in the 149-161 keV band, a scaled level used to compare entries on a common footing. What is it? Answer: 21.1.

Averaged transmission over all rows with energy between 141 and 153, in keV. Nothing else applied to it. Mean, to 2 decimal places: 5.10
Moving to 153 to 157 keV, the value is 5.16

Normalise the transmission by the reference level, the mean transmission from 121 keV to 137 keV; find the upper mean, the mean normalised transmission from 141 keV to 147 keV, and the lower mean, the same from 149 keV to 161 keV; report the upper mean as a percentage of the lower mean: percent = 92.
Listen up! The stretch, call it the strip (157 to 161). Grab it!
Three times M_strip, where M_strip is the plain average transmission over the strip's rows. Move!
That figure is 15.8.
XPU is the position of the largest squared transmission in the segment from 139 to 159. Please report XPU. 150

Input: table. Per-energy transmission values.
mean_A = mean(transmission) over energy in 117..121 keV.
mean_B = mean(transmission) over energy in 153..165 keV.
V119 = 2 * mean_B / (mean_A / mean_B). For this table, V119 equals 11.2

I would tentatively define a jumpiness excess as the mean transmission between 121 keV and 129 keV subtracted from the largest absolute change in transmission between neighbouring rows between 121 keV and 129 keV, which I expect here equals -4.51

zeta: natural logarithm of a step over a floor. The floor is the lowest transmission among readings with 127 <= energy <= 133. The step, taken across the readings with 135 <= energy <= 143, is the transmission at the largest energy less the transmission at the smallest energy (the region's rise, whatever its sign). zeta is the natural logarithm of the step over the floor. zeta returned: -3.00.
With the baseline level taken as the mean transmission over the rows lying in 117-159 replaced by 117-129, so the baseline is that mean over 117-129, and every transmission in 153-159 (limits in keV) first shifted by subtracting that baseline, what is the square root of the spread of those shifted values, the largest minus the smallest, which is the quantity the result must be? 0.53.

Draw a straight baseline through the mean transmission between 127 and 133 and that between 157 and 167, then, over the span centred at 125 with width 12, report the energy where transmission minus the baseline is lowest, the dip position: 128 keV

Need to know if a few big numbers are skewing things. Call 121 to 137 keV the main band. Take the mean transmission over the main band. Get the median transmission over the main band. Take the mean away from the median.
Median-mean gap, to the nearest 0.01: -0.06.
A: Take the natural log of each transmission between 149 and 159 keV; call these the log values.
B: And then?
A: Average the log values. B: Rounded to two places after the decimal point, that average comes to 1.67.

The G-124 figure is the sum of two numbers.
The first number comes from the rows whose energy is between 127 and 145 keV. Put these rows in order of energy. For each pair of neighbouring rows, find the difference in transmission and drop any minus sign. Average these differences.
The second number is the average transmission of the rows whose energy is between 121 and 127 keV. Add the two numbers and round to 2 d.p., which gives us 5.02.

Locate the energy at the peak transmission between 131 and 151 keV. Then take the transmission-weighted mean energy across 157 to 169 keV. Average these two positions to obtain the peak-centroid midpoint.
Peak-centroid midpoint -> 156.5 keV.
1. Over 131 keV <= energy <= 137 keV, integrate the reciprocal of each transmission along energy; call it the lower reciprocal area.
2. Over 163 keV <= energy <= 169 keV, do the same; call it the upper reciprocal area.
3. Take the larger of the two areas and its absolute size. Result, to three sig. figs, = 1.25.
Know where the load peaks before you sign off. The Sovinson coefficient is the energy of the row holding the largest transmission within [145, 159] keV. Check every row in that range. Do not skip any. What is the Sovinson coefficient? 150 keV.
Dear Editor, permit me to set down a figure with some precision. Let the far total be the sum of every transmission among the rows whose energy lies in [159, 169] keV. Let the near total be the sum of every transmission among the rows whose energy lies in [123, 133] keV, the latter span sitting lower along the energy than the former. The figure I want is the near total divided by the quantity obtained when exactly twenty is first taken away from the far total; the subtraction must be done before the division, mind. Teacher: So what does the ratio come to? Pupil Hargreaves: 4.0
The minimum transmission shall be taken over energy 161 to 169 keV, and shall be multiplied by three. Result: 15.2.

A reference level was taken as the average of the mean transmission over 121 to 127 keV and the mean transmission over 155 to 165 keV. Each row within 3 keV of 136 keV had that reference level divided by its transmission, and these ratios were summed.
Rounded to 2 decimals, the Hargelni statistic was 3.19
